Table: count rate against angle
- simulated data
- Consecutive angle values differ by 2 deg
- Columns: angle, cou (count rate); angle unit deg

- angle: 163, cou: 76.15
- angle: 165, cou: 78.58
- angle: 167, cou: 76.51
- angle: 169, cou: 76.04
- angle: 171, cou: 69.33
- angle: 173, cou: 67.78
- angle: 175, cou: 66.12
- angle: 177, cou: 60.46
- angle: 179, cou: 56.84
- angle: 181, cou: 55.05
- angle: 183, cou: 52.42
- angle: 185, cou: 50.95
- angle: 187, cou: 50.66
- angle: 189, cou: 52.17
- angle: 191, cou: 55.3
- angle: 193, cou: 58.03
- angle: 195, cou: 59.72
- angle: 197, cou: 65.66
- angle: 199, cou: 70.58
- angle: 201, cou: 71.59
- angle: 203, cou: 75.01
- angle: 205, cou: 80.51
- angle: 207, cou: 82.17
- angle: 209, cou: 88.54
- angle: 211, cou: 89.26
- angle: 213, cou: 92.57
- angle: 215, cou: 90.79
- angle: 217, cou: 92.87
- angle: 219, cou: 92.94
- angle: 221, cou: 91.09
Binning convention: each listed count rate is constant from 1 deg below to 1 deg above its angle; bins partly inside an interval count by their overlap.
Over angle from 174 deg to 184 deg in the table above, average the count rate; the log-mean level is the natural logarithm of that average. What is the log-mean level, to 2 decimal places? 4.06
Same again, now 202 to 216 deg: 4.45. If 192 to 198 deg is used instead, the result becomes 4.11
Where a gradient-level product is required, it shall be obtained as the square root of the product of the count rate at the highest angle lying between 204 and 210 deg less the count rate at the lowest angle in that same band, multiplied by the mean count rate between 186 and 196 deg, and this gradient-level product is 21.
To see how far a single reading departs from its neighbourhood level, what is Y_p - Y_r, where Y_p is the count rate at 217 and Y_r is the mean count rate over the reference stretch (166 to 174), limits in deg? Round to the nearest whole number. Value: 20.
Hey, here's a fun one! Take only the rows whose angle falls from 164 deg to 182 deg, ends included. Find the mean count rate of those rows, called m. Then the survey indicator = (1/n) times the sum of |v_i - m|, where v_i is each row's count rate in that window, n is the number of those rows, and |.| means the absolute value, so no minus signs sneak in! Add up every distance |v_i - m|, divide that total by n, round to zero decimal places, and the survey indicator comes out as 7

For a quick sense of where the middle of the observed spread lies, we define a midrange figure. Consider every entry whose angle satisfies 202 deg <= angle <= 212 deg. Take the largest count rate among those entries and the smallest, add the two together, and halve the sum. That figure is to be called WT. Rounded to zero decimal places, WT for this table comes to 82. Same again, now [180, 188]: 53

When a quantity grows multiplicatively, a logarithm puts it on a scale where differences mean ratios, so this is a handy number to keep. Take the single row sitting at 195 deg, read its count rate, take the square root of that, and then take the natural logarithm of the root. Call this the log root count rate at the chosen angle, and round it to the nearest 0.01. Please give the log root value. 2.04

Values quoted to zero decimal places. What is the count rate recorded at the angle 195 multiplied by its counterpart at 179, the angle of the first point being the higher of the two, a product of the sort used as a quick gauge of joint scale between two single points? 3394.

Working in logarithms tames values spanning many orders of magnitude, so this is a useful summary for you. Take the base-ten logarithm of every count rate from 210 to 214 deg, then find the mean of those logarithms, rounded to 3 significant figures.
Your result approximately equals 1.96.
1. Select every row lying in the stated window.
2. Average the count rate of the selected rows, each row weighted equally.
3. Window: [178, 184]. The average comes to 55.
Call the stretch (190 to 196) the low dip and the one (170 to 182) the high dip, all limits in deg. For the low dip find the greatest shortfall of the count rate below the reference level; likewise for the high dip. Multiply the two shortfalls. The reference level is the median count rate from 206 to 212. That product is 1113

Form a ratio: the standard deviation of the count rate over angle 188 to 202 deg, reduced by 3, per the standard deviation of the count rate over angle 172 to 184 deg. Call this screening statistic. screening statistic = 0.7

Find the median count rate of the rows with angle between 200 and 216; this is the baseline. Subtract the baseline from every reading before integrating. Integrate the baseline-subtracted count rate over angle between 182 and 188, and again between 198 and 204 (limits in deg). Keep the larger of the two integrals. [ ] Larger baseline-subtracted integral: -78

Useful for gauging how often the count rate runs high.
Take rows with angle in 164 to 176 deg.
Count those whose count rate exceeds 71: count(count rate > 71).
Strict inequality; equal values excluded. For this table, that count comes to 3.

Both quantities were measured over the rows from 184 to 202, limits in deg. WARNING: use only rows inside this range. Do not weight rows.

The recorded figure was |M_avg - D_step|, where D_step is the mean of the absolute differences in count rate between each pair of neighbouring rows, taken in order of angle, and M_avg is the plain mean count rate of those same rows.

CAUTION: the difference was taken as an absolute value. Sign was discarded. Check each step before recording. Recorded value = 57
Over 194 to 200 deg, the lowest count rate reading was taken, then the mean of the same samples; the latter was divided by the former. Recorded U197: 1.09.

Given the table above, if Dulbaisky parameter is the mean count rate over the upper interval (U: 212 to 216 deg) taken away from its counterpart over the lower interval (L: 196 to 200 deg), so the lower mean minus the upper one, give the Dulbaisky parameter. -24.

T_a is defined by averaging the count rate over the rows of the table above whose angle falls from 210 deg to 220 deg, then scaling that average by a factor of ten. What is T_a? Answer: 917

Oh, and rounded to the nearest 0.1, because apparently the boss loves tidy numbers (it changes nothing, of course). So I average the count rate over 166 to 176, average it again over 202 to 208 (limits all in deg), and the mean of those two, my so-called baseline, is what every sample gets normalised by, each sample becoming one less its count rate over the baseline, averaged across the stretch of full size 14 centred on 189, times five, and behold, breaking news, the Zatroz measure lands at 1.4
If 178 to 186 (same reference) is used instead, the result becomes 1.4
